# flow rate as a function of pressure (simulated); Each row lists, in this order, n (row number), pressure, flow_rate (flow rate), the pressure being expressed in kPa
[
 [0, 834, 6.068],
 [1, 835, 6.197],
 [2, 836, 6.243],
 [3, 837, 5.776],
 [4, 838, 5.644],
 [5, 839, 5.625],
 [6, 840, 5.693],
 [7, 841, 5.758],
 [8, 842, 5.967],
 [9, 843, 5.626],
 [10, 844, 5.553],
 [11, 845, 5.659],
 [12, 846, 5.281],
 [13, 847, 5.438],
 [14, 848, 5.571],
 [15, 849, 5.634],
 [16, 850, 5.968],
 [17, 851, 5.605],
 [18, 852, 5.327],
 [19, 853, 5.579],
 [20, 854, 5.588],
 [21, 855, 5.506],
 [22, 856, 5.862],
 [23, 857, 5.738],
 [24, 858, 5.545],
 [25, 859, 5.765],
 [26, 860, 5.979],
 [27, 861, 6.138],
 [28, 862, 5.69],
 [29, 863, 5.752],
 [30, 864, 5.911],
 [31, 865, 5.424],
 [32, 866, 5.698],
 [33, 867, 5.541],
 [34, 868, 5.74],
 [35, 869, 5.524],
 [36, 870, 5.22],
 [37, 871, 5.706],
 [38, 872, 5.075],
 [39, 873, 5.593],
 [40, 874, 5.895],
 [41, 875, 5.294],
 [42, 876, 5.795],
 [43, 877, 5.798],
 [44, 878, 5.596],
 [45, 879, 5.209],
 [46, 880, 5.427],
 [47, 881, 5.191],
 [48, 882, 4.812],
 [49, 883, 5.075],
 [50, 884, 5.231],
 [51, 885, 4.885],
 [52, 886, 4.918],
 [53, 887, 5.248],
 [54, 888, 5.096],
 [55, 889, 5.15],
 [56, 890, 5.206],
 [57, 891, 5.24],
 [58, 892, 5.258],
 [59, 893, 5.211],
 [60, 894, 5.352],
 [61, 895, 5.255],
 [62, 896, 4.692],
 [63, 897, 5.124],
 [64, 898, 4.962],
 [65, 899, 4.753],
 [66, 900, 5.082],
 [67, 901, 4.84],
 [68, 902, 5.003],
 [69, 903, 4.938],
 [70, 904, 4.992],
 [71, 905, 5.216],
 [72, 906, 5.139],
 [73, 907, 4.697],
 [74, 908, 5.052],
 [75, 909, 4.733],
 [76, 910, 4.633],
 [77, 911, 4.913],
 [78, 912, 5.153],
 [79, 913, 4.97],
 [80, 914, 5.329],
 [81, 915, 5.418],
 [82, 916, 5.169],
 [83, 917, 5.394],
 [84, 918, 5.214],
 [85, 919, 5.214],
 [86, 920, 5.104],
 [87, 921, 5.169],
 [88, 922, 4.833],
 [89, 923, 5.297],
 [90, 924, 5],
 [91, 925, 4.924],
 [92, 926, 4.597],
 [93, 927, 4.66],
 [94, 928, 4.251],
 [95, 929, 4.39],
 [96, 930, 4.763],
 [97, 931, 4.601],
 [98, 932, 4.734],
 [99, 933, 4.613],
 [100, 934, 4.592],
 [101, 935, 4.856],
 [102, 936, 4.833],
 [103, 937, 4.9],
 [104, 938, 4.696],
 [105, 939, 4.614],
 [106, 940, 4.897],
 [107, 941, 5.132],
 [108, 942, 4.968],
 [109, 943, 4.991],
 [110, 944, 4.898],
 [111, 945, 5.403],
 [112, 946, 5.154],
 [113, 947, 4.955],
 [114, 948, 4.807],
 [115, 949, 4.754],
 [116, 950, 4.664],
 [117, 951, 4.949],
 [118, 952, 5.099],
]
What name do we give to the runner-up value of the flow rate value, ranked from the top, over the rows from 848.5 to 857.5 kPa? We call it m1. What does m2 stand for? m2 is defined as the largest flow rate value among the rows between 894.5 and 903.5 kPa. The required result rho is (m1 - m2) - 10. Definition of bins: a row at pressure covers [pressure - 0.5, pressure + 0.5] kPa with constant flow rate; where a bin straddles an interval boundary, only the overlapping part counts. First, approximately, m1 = 5.862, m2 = 5.255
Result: -9.4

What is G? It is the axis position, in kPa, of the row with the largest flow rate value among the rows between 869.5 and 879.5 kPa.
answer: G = 874 kPa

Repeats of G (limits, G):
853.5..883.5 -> 861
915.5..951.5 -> 945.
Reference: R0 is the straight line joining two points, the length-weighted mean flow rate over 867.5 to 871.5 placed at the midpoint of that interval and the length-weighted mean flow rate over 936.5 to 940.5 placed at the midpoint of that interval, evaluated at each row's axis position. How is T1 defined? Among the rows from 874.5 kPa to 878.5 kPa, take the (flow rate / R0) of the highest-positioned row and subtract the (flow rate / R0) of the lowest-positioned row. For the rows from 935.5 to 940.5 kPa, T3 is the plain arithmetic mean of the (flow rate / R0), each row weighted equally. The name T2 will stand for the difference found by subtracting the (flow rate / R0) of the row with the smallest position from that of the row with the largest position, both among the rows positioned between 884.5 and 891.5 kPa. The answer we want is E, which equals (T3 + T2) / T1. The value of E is 18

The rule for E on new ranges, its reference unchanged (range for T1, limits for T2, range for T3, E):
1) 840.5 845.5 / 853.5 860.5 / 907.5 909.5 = -110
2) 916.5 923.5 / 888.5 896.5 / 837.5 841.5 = -177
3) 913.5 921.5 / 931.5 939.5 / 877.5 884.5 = -61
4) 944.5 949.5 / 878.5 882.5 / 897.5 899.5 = -7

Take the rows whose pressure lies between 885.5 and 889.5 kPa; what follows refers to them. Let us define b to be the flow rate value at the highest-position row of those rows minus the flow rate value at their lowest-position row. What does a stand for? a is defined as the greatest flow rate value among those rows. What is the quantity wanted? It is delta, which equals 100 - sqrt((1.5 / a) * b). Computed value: 99.7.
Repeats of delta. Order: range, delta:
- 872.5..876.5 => 99.8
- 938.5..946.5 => 99.6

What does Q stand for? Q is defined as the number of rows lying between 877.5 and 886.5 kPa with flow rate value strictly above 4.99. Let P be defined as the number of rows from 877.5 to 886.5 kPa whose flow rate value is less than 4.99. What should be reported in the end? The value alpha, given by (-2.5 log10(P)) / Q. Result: -0.20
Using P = 3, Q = 6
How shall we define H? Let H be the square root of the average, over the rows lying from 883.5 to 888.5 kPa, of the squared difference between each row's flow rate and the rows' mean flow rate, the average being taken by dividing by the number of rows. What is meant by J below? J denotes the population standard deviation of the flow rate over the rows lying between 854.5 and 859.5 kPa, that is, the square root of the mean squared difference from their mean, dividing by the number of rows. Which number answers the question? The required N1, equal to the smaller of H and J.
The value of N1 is 0.136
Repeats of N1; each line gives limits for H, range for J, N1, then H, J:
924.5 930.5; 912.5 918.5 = 0.154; 0.224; 0.15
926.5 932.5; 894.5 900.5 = 0.186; 0.186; 0.20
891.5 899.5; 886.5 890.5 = 0.057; 0.231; 0.06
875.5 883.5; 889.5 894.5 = 0.053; 0.331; 0.05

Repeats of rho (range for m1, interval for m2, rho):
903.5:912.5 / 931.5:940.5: -9.7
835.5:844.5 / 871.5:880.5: -9.9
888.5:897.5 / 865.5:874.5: -10.6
